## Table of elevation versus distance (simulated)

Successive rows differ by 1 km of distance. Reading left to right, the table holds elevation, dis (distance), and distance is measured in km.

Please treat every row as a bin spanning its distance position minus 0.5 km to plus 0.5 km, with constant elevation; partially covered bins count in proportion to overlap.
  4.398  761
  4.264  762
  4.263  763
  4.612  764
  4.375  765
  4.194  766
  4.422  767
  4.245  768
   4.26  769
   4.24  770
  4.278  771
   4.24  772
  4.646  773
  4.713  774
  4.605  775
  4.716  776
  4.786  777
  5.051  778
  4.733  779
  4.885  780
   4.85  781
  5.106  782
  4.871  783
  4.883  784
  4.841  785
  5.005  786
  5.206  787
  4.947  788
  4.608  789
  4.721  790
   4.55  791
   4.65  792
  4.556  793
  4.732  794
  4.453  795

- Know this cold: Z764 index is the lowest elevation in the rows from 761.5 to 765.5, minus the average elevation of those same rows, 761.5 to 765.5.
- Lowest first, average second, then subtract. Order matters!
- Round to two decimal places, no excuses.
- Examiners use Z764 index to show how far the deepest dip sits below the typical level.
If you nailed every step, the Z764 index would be -0.12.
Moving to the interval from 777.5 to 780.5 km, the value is -0.16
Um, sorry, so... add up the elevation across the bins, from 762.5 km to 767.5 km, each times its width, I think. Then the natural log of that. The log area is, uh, 3.08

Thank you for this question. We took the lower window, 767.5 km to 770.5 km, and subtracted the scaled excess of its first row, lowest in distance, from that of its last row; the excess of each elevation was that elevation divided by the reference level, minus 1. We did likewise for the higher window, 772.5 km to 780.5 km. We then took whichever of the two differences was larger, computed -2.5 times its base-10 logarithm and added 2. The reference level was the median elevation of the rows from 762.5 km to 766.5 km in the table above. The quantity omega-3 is 5.1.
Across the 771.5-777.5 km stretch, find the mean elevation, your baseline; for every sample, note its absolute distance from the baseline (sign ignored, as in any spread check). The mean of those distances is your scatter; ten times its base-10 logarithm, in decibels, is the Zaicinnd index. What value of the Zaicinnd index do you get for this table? -8.9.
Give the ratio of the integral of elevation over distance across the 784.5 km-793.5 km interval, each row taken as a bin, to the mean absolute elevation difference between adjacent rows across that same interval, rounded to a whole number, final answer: 239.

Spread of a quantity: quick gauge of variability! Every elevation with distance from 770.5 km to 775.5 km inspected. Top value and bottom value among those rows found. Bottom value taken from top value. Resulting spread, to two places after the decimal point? 0.47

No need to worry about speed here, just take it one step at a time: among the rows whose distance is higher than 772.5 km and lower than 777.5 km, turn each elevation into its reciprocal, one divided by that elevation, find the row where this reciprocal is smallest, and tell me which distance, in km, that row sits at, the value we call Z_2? 777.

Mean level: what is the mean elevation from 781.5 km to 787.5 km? 5.0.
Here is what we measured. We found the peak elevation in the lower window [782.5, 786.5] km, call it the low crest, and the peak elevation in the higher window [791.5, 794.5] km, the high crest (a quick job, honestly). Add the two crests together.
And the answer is 9.7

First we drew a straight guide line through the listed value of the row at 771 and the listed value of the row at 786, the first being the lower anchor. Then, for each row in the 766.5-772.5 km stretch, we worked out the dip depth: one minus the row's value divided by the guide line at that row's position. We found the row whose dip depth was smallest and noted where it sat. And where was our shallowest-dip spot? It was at 767 km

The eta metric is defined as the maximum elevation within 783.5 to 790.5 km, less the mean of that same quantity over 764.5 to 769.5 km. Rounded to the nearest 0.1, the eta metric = 0.9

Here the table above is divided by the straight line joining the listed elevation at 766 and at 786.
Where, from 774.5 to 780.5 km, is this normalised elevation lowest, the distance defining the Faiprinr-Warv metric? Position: 779 km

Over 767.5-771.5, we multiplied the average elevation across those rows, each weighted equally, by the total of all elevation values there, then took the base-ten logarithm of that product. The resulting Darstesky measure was 1.86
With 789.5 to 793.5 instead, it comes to 1.93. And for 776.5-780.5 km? 1.98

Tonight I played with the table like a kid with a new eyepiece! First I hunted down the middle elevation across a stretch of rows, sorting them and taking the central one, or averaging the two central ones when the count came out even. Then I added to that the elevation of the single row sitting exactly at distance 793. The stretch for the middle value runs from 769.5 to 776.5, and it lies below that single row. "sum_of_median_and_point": 9.16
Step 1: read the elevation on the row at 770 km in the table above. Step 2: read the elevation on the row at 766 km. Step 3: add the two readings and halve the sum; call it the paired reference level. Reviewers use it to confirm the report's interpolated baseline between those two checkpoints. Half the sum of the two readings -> 4.2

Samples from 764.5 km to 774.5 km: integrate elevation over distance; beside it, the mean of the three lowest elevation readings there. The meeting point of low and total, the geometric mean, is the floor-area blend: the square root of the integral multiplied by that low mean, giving 13.6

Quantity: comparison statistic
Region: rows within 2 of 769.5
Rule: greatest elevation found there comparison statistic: 4.278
